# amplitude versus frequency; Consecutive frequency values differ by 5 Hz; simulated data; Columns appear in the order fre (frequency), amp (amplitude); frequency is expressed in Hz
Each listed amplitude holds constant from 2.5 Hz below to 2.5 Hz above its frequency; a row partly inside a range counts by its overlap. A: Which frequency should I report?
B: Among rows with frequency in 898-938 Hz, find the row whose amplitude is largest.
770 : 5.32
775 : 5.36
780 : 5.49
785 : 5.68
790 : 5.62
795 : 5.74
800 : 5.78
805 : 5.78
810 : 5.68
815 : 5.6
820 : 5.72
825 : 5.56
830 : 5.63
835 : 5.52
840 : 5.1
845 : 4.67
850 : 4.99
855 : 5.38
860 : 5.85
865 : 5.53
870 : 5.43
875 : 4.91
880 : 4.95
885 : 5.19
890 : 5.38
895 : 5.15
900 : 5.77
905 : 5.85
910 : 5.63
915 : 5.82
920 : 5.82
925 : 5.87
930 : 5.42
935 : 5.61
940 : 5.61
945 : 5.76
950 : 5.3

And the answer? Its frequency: 925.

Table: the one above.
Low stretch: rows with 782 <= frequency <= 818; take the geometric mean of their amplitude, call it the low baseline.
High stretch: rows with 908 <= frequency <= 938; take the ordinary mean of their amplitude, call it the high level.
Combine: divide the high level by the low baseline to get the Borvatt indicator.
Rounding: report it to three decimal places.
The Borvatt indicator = 1.000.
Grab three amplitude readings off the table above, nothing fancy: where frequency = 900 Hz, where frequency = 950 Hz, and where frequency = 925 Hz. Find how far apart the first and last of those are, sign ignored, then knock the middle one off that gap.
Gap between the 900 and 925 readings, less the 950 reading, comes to -5.2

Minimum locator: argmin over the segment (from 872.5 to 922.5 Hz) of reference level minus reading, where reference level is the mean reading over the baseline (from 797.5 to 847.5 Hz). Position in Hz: 905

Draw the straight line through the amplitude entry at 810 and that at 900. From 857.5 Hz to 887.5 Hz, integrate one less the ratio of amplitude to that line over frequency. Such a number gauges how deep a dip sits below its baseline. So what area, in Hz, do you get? 2.3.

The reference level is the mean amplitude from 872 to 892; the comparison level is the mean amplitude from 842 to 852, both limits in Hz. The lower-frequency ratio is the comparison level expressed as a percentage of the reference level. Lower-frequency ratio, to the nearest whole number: 95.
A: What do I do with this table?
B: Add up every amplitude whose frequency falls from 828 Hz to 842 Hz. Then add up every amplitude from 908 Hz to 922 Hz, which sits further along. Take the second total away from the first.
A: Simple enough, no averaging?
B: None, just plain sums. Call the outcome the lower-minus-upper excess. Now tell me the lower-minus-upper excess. -1.0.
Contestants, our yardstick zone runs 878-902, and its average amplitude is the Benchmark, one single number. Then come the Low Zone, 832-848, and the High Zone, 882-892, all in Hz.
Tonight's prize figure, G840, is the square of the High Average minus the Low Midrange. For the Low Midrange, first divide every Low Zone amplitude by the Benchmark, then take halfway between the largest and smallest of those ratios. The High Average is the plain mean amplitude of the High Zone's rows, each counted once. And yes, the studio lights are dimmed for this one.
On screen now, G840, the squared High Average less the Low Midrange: 27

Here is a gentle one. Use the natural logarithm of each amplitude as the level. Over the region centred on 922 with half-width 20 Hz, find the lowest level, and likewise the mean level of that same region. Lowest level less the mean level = -0.051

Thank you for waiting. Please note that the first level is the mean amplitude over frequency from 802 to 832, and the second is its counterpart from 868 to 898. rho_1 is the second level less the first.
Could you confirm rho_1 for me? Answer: -0.49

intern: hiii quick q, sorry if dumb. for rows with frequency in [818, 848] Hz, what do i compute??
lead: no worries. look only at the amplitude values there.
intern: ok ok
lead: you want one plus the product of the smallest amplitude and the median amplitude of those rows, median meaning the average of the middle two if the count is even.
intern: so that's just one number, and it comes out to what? 26.9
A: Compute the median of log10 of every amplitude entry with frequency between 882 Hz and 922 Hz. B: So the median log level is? 0.7558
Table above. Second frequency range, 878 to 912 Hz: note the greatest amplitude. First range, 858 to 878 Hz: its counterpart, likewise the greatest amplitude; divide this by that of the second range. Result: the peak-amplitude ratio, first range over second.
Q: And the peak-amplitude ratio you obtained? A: 1.000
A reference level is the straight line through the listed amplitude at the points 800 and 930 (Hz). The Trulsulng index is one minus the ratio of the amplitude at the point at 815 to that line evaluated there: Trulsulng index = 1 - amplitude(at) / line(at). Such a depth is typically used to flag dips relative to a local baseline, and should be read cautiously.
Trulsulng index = 0.02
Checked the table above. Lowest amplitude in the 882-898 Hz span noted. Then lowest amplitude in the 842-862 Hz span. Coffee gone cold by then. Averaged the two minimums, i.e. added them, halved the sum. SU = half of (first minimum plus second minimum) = 4.91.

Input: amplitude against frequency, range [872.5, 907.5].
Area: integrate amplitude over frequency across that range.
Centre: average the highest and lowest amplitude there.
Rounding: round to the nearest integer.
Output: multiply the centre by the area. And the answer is 1001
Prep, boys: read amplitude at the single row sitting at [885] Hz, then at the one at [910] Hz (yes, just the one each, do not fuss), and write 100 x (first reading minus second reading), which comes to -44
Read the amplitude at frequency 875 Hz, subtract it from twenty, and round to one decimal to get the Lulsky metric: 15.1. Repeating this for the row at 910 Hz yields 14.4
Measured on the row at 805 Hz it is 14.2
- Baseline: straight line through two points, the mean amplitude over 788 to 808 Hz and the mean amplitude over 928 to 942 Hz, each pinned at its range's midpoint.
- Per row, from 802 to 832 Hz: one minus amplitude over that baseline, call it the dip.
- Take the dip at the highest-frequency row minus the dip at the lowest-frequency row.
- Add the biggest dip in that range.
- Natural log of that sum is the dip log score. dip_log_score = -3.1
